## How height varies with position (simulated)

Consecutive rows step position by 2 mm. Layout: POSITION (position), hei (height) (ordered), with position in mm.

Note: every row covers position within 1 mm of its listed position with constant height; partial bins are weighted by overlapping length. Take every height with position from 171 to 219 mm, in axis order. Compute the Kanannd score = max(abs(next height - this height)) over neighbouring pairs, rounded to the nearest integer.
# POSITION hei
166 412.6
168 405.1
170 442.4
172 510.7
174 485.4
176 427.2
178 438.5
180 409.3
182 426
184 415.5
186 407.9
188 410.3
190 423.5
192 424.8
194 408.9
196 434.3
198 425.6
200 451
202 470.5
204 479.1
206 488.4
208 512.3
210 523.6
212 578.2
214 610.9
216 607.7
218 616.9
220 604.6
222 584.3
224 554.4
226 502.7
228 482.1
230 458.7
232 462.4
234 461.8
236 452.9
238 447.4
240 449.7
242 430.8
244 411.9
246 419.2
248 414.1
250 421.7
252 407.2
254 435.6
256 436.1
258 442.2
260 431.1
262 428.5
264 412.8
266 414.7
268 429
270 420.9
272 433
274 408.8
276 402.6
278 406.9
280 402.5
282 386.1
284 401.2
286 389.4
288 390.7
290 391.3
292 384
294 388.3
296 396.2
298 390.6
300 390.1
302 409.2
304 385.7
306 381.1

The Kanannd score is 58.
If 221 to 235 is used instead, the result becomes 52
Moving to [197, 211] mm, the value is 25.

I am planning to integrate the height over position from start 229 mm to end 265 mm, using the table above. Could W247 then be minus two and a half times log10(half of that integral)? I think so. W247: -9.73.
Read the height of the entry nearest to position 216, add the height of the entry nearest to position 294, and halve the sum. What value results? 498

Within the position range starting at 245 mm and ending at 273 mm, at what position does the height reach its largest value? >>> 258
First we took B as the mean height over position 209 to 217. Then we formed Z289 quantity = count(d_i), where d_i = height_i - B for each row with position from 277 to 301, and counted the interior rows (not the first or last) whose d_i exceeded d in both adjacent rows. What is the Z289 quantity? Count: 3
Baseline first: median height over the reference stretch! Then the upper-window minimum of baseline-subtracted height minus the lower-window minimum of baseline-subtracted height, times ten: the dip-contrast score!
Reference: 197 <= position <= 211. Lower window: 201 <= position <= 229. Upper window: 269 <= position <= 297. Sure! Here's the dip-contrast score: -865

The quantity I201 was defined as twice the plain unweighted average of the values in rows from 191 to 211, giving 924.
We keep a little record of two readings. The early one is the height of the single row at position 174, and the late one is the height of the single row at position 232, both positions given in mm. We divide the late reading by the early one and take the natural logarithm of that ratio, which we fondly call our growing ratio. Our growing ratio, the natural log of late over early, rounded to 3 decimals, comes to -0.049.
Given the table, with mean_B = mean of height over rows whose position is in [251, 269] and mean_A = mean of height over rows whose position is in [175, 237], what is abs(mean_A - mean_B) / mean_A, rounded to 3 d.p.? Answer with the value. 0.116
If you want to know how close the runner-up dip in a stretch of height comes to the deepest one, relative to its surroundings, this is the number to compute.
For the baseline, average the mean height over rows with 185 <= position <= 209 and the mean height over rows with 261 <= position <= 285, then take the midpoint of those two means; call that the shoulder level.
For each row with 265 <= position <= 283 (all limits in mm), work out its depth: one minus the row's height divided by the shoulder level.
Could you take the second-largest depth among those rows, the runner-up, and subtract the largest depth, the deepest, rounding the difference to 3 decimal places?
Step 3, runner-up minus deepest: -0.038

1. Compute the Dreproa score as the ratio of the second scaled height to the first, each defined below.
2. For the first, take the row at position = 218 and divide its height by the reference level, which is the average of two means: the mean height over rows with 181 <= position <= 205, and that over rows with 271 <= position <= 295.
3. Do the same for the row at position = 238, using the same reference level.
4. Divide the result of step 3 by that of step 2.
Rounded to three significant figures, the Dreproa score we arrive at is 0.725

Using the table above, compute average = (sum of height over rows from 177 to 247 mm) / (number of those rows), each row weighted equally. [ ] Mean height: 477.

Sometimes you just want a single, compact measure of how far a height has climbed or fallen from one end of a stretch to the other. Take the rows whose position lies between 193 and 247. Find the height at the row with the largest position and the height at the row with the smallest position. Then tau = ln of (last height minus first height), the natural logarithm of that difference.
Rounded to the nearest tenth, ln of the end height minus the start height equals 2.3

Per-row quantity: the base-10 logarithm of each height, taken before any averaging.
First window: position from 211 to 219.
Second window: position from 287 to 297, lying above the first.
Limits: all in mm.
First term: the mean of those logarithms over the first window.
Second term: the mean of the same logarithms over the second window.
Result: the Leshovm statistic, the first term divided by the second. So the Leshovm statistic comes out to 1.07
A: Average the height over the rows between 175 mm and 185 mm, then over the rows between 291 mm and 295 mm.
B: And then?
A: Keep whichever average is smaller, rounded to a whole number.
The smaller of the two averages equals 386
